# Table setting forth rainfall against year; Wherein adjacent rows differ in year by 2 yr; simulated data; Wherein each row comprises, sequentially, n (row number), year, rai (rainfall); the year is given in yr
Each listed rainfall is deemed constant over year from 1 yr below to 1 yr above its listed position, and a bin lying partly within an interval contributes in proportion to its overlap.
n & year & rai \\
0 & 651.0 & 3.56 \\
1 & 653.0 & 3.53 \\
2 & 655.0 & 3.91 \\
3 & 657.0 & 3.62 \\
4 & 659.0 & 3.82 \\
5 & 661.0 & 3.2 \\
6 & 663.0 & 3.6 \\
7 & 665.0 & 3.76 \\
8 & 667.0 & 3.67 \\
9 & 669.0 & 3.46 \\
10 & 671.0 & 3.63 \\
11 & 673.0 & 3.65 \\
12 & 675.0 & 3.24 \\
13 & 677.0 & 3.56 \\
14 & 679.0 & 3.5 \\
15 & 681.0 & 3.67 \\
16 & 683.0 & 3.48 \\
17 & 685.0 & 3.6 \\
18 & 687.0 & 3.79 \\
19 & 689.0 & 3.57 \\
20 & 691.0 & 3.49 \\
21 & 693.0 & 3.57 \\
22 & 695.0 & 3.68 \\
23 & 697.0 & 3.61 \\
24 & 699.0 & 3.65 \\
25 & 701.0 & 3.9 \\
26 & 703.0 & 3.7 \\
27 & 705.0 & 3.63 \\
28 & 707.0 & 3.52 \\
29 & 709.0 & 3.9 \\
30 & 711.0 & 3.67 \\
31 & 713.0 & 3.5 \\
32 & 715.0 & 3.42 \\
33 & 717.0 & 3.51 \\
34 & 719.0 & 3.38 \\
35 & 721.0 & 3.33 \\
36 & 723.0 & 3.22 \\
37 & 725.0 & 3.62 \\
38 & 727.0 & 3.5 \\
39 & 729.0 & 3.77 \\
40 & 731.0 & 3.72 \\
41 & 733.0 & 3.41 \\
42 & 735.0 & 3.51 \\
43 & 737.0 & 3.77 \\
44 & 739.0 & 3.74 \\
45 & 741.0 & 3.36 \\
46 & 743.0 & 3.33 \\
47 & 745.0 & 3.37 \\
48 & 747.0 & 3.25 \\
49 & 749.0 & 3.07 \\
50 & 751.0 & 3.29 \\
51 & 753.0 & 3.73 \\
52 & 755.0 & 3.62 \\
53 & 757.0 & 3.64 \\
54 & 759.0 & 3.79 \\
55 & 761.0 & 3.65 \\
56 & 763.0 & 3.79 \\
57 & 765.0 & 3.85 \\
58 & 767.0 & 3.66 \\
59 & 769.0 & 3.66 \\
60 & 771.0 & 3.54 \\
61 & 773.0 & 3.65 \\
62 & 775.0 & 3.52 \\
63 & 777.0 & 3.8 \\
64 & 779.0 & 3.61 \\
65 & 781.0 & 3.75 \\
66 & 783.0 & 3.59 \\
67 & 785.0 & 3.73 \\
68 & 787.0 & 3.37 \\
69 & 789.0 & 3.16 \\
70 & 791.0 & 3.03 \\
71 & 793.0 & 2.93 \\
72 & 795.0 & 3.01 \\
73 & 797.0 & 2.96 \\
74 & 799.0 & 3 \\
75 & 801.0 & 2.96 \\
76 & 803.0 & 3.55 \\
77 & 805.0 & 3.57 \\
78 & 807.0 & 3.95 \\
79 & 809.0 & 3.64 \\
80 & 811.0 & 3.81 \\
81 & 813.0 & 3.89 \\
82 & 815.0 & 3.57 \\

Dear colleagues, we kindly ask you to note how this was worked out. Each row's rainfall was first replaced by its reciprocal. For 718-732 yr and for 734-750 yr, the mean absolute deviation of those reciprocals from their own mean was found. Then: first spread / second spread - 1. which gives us -0.1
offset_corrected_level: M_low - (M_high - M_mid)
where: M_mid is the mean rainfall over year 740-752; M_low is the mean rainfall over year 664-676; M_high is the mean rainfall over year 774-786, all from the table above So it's 3.2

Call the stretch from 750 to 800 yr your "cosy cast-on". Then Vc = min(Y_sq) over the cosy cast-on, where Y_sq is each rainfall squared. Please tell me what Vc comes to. 8.6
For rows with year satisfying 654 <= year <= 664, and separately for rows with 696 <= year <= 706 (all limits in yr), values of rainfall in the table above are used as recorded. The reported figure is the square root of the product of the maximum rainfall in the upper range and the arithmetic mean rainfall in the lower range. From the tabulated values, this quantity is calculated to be 3.76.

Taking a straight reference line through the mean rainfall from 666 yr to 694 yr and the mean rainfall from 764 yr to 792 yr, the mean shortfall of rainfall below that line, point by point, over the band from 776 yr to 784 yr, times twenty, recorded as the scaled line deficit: -2.4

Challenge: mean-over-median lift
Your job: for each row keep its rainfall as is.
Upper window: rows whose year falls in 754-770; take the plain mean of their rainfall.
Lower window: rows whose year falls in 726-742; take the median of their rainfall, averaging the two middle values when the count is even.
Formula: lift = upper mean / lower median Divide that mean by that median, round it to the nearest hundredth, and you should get 1.03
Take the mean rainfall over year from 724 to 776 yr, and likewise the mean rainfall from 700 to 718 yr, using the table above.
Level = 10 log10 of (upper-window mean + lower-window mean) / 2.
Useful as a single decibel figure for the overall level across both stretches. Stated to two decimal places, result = 5.57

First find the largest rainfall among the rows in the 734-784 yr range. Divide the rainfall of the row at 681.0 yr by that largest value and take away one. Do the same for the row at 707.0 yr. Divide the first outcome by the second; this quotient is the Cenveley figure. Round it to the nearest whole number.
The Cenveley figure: 1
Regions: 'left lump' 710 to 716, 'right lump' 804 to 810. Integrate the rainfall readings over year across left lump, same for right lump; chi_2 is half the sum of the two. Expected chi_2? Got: 21.75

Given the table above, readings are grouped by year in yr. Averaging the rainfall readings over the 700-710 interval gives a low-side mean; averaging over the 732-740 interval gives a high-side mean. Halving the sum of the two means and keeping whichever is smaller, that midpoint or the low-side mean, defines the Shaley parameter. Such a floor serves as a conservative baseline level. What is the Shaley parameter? 3.67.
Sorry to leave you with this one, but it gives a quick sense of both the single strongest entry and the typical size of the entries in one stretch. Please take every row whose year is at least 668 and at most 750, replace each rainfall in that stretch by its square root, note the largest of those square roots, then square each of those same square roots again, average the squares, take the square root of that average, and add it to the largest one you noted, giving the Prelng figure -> 3.86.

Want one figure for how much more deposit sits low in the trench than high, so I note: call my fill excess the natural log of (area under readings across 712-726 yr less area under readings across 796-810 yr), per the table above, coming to -0.4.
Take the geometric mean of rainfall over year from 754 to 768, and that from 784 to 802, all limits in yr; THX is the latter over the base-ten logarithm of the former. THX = 5.47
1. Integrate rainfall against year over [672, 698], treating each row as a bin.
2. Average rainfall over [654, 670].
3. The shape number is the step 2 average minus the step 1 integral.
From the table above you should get -89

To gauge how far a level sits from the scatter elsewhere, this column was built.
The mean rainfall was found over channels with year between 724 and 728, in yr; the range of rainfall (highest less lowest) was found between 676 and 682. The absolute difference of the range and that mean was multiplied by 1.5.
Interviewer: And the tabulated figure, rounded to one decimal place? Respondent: 5.1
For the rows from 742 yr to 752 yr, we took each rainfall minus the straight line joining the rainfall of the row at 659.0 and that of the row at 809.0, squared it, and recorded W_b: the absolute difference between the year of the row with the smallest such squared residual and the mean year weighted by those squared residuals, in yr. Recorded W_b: 2.6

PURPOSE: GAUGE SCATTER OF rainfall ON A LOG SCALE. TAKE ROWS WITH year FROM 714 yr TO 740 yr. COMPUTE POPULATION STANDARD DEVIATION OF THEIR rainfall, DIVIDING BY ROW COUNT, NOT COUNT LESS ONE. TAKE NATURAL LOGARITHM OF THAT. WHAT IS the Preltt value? -1.75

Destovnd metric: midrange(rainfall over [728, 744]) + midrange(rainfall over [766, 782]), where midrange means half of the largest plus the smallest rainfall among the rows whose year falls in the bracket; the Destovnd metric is 7.21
